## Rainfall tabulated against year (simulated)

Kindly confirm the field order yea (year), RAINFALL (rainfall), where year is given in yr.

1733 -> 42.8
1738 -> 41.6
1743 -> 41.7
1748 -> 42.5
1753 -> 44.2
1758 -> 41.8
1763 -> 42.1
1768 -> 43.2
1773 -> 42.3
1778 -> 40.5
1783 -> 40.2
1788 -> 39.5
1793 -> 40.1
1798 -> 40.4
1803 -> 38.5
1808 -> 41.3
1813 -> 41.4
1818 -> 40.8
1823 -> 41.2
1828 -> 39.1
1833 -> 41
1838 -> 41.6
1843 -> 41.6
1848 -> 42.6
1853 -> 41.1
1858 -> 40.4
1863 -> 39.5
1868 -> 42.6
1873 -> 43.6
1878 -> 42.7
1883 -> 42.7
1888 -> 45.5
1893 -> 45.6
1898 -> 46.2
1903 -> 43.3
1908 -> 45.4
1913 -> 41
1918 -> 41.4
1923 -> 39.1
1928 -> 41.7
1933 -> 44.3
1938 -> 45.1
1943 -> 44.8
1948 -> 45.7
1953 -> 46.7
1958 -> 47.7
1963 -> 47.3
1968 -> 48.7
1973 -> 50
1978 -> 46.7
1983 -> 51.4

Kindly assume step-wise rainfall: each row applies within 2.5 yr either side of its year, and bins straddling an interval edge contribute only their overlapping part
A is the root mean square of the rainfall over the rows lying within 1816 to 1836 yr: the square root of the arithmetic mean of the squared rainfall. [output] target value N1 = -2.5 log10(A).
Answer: -4.02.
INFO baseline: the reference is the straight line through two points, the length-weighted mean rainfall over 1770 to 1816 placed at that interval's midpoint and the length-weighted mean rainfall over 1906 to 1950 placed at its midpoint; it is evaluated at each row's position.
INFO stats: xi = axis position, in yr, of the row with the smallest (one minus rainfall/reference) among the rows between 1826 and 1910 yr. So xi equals 1898 yr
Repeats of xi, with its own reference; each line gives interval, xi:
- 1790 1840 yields 1813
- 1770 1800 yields 1773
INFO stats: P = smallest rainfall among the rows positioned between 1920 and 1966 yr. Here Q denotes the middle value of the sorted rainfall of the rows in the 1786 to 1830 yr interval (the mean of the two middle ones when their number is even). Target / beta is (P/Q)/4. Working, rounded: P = 39.1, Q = 40.4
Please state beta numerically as 0.242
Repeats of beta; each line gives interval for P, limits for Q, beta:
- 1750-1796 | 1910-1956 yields 0.223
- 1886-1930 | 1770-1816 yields 0.242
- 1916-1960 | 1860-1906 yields 0.226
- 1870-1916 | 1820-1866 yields 0.249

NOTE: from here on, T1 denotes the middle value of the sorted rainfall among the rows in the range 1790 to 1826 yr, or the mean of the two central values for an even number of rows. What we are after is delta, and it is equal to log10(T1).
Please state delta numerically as 1.61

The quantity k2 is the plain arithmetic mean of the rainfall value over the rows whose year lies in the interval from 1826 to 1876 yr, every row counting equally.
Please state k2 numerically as 41.31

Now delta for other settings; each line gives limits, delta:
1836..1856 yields 1.62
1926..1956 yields 1.65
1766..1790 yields 1.61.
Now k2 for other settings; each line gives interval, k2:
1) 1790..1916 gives 41.97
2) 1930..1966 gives 45.94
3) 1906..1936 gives 42.15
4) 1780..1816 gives 40.20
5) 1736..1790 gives 41.78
